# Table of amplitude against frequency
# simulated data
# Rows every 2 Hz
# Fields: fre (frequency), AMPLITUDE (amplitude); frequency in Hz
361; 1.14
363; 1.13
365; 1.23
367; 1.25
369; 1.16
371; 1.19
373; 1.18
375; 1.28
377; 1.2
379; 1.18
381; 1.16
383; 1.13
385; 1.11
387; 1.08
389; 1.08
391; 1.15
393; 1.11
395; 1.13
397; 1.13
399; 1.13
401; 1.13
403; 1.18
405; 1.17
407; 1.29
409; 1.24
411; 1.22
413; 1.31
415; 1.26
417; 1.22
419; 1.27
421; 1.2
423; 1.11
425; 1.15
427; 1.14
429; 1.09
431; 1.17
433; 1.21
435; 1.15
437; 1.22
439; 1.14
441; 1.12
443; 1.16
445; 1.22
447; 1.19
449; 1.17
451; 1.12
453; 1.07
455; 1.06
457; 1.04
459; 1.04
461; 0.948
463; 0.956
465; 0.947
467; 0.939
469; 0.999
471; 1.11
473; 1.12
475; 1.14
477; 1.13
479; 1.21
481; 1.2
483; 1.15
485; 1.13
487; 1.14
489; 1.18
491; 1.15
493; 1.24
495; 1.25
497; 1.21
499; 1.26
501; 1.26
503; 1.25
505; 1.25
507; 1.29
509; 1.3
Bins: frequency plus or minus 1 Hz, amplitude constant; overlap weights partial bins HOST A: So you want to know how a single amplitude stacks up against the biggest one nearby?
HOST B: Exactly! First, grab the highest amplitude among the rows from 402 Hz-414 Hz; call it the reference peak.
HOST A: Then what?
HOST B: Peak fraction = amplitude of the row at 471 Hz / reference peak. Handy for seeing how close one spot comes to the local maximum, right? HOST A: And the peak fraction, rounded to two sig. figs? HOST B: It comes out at 0.85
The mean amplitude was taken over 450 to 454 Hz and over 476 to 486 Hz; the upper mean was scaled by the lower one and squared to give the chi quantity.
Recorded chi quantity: 1.13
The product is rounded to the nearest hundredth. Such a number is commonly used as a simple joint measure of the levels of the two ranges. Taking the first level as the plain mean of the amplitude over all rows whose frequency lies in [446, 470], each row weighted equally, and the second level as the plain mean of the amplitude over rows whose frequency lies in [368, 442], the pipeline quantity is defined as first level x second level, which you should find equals 1.22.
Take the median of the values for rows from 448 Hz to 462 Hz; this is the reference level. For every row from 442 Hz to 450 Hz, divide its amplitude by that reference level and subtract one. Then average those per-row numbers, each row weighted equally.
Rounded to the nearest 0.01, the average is 0.12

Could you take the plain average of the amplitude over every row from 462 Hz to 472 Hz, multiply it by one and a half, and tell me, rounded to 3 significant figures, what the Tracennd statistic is 1.49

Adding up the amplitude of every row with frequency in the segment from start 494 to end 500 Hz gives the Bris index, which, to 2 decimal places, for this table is 3.72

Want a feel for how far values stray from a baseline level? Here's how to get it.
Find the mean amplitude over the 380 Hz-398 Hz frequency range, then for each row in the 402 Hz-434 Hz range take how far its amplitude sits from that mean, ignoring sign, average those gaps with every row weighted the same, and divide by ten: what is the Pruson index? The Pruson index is 0.009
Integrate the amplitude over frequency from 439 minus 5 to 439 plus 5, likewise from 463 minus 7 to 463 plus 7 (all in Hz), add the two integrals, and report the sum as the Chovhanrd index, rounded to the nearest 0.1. 25.3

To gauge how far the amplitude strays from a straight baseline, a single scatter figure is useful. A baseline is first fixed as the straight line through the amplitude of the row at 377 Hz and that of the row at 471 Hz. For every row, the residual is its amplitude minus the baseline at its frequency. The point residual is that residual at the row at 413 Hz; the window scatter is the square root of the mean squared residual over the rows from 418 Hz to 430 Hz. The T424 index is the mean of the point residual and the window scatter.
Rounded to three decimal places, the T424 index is 0.101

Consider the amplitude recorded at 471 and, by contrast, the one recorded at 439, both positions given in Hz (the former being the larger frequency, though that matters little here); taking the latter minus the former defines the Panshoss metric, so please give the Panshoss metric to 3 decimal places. 0.030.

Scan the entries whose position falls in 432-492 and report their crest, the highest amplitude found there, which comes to 1.22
